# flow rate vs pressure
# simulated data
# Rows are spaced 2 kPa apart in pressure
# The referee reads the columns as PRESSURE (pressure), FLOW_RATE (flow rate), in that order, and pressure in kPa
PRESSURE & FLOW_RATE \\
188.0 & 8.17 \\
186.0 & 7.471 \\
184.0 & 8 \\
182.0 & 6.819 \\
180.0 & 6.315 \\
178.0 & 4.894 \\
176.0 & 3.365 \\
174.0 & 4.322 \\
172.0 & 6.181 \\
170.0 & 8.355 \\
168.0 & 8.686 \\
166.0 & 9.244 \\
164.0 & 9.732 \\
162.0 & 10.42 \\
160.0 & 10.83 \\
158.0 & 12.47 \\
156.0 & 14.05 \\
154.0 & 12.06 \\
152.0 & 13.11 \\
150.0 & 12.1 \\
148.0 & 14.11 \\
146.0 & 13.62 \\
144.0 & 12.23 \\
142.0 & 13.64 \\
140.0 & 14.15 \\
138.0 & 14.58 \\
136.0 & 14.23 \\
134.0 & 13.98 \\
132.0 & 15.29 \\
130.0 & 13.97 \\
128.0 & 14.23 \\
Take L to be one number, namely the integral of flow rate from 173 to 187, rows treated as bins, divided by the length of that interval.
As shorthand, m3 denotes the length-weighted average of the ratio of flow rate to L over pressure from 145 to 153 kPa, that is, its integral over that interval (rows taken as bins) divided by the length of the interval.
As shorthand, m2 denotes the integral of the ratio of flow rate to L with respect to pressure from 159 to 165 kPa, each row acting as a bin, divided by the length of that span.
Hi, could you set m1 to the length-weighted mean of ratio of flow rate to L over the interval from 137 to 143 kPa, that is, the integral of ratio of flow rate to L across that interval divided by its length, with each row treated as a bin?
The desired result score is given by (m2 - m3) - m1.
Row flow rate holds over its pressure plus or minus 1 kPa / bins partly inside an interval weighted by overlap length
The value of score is -2.9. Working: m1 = 2.4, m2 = 1.8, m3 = 2.25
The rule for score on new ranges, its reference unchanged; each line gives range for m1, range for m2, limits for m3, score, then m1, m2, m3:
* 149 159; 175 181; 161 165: -3.1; 2.2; 0.8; 1.71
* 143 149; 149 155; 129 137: -2.6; 2.3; 2.1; 2.44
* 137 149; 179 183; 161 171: -2.8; 2.3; 1.1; 1.58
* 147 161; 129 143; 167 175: -0.9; 2.2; 2.4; 1.17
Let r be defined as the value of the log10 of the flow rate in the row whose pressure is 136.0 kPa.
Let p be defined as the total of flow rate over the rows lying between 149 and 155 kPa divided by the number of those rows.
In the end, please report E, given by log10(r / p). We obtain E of -1.03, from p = 12.4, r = 1.15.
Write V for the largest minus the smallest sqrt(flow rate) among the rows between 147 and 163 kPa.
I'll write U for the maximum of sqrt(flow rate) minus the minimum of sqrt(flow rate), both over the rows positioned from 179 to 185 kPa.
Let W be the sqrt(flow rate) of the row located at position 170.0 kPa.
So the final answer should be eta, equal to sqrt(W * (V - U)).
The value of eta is 0.8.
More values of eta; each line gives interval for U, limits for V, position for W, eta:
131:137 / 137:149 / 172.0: 0.6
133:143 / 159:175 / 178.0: 1.6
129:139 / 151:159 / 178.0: 0.5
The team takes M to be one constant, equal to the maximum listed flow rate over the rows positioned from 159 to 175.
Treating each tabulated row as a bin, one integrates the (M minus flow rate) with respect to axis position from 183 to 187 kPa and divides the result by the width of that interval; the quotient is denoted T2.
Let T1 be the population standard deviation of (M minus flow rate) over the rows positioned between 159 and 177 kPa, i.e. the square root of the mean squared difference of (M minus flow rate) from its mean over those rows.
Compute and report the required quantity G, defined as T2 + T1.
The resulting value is 5.6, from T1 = 2.5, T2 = 3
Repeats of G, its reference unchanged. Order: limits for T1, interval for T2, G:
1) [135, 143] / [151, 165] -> -0.6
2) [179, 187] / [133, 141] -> -2.8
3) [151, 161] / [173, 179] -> 7.7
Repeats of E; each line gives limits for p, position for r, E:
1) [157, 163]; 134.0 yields -0.99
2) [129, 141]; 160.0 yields -1.14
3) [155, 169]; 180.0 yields -1.13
